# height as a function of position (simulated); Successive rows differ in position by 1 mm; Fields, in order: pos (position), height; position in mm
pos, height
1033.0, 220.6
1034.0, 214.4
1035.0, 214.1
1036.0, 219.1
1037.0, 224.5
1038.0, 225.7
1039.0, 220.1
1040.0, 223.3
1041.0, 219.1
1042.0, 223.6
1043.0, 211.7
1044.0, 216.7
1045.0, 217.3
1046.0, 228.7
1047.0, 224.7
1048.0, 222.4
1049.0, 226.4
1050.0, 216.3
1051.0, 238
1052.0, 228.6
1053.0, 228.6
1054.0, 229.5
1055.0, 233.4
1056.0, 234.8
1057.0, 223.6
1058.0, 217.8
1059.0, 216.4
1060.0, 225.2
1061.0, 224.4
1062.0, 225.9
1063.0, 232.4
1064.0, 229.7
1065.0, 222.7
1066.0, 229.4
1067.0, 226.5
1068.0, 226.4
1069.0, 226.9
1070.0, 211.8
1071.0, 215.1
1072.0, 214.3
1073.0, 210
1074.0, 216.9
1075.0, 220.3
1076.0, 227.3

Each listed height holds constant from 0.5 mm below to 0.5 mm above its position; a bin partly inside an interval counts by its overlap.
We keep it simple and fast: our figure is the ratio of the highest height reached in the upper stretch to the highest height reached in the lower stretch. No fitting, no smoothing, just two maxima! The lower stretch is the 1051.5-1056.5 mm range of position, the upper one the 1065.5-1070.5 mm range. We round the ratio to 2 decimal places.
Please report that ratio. 0.98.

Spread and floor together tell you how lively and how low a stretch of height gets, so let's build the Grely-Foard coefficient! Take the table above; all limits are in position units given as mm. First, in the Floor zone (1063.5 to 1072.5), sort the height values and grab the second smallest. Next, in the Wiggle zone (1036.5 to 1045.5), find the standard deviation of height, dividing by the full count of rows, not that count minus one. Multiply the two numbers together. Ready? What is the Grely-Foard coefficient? 915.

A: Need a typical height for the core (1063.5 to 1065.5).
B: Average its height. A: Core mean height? 226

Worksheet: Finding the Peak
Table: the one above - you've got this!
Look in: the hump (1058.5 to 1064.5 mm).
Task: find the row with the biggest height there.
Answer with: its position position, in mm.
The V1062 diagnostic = 1063.0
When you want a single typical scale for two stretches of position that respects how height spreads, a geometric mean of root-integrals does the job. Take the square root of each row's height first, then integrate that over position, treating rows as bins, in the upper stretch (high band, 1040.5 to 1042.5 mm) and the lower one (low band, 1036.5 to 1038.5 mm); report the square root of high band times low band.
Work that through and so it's 29.9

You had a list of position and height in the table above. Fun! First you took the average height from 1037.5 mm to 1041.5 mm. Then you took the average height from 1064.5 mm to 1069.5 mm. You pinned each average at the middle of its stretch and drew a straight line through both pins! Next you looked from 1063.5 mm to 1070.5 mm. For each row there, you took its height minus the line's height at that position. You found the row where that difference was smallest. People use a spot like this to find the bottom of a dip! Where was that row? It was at 1070.0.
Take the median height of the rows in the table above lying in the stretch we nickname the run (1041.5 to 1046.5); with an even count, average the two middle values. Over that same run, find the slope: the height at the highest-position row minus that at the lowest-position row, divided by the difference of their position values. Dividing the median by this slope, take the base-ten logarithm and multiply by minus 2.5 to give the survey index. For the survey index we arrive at -5.6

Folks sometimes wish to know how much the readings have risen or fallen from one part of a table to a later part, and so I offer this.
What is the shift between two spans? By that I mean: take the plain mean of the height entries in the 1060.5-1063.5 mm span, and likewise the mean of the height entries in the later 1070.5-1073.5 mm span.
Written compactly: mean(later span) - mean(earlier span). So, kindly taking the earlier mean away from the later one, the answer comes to -14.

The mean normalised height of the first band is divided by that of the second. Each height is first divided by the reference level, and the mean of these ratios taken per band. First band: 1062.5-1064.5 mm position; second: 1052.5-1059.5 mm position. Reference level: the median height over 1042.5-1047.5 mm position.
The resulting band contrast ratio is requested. 1.02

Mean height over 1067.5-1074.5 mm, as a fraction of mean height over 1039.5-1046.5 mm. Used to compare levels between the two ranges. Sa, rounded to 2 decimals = 0.99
